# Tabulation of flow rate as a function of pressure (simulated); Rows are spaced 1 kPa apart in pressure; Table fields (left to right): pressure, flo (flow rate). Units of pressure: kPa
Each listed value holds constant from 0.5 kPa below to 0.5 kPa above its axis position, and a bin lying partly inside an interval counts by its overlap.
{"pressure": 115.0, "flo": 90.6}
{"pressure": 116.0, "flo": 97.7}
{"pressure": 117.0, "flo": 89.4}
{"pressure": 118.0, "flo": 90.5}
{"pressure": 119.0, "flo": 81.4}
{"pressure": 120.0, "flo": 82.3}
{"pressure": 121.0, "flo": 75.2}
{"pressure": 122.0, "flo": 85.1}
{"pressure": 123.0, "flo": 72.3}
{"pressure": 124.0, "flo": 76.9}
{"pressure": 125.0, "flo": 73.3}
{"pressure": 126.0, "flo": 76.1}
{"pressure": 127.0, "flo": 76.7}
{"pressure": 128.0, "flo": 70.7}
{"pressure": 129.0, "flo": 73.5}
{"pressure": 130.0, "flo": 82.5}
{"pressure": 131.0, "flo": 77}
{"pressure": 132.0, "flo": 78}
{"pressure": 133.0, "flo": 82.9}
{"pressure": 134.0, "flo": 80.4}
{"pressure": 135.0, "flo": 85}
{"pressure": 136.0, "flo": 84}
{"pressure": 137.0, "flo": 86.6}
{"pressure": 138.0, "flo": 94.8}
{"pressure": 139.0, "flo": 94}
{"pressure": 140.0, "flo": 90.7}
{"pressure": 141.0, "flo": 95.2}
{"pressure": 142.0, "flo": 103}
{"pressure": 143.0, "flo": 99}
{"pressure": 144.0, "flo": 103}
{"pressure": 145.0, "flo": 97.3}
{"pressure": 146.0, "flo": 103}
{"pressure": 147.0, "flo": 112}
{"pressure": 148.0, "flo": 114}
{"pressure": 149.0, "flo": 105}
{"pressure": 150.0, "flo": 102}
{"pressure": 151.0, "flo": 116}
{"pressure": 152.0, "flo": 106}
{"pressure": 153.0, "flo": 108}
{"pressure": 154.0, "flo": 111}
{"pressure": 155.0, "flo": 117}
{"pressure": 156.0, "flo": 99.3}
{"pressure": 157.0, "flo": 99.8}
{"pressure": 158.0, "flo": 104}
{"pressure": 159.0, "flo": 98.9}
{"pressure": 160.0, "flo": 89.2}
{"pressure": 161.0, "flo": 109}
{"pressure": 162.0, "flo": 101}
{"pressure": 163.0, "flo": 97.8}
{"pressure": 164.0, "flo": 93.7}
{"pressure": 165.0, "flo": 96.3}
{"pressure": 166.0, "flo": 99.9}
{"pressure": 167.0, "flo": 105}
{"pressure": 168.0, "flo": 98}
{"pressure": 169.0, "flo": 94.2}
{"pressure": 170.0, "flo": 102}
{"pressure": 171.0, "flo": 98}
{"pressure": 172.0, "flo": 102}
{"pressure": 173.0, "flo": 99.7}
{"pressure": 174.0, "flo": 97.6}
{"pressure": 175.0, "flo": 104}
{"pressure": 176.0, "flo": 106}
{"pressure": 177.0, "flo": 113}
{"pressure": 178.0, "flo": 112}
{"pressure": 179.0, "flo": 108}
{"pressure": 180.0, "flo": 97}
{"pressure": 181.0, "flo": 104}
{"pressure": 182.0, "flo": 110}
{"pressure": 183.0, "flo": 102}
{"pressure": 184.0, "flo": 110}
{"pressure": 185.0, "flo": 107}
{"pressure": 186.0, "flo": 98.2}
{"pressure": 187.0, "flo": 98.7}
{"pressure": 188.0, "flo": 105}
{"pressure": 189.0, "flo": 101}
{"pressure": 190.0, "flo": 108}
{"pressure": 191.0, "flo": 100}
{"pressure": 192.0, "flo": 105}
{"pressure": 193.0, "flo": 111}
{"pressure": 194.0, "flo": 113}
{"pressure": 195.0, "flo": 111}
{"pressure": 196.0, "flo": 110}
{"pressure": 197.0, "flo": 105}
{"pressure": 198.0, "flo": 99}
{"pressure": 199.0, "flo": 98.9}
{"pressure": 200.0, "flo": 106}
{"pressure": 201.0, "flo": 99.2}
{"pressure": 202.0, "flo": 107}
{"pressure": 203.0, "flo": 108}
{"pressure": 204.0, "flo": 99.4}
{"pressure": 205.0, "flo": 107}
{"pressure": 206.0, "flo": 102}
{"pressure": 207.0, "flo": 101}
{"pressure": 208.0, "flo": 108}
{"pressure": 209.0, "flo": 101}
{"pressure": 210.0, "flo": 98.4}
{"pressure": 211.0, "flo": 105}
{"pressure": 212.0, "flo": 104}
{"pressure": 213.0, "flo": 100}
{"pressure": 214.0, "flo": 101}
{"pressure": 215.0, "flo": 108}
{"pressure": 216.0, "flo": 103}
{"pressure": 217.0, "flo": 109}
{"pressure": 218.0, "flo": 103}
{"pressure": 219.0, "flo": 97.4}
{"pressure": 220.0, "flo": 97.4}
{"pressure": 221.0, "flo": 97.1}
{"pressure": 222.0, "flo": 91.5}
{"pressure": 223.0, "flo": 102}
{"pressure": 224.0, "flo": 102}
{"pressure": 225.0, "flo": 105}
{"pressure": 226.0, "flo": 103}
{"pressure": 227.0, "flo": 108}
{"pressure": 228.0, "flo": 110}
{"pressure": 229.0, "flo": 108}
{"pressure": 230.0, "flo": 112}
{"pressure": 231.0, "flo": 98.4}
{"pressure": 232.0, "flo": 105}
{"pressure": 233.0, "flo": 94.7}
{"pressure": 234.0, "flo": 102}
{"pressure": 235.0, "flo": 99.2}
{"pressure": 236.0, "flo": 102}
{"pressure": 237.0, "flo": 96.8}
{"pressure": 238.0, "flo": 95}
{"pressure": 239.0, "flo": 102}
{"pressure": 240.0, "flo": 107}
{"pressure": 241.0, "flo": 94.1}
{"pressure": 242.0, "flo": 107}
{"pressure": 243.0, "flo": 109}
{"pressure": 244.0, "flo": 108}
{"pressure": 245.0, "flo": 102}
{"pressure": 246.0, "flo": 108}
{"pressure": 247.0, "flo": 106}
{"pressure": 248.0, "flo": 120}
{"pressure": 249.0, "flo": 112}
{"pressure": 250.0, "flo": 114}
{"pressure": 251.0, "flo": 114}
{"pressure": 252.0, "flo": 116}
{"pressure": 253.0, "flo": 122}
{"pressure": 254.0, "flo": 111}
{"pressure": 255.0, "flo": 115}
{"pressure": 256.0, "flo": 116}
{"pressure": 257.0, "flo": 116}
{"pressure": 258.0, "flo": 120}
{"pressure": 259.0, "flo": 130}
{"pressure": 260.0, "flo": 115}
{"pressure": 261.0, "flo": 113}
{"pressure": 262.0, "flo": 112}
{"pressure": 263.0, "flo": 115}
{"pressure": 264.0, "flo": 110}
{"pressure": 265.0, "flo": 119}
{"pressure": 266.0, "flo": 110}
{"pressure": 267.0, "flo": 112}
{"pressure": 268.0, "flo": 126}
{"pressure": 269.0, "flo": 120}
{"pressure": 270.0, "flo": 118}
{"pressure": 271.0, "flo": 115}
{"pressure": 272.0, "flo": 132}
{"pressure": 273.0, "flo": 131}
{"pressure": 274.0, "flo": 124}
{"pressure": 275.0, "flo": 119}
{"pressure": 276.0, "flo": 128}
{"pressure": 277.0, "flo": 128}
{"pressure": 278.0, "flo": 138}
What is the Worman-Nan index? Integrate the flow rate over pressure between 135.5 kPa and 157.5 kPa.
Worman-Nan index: 2241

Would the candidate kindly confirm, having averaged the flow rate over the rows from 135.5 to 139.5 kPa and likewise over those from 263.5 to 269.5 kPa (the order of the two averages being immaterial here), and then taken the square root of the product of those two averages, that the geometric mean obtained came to 102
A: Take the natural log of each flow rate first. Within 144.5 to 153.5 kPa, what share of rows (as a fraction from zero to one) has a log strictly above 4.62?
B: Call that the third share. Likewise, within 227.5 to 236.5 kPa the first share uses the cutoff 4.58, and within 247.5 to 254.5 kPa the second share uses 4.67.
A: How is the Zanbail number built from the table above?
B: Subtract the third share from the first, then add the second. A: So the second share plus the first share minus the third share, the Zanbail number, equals 1.0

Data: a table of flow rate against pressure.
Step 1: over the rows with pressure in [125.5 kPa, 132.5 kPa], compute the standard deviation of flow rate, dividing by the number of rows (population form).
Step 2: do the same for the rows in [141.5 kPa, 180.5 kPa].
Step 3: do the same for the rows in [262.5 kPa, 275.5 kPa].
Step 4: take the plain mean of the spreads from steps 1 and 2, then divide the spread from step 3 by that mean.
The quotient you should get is 1.4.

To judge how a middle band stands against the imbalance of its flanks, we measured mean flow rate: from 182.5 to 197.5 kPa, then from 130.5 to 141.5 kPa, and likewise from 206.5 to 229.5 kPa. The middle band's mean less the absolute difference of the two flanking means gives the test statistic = 89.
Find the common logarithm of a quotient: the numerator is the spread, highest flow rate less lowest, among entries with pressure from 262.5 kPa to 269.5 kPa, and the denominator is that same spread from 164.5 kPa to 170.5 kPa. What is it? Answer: 0.17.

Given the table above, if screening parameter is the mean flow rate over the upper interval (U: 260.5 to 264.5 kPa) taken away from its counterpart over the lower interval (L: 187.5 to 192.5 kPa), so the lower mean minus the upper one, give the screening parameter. -9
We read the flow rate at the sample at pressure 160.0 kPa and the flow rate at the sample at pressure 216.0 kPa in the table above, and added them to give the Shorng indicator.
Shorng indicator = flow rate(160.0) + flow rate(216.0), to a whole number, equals 192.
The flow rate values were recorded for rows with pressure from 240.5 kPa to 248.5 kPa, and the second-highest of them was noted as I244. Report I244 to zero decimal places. 109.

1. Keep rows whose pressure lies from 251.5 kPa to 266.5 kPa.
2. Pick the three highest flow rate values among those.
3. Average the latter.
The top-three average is 124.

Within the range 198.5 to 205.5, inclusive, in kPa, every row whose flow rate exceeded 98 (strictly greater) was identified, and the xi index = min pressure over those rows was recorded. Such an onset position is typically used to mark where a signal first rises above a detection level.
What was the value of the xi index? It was 199.0 kPa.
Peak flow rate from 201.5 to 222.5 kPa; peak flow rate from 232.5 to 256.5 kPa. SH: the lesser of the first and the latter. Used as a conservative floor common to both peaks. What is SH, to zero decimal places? 109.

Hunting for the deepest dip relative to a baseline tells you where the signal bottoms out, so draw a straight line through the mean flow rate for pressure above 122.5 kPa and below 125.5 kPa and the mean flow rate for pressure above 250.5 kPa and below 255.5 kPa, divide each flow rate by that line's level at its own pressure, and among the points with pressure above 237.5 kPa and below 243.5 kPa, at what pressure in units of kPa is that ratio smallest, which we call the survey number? 241.0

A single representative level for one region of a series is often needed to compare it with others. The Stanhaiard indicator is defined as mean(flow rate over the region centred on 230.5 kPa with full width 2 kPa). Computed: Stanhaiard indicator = 105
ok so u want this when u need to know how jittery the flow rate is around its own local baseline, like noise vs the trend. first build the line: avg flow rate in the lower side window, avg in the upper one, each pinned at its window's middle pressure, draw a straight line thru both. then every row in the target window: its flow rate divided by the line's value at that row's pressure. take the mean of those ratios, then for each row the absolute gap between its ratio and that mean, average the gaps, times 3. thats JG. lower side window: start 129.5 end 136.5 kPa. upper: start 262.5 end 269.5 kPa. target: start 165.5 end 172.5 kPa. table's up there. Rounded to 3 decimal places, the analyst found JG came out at 0.092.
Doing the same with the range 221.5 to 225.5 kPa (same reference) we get 0.118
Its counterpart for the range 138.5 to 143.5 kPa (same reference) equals 0.120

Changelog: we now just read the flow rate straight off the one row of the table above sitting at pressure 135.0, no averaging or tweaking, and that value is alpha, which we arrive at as 85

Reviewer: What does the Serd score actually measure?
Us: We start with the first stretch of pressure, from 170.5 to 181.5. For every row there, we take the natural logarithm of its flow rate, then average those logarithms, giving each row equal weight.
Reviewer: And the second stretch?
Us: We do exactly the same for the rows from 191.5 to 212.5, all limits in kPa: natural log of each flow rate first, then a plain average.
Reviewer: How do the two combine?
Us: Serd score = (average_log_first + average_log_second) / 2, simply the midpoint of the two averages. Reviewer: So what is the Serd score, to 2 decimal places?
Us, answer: 4.65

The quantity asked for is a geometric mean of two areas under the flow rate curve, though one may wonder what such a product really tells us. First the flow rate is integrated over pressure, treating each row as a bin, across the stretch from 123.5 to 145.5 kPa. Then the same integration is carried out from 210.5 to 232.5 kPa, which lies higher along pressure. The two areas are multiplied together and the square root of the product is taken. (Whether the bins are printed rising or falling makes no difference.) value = 2066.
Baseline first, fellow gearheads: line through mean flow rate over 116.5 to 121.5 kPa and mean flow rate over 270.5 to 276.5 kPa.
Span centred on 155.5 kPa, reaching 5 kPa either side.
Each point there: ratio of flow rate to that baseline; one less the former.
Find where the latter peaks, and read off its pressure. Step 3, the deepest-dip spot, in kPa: 160.0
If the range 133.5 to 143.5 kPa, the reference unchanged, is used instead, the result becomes 134.0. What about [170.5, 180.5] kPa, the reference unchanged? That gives 180.0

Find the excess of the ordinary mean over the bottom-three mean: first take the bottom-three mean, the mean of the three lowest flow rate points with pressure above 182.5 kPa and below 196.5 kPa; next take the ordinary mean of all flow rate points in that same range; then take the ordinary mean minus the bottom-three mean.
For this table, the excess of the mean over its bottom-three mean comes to 6.7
